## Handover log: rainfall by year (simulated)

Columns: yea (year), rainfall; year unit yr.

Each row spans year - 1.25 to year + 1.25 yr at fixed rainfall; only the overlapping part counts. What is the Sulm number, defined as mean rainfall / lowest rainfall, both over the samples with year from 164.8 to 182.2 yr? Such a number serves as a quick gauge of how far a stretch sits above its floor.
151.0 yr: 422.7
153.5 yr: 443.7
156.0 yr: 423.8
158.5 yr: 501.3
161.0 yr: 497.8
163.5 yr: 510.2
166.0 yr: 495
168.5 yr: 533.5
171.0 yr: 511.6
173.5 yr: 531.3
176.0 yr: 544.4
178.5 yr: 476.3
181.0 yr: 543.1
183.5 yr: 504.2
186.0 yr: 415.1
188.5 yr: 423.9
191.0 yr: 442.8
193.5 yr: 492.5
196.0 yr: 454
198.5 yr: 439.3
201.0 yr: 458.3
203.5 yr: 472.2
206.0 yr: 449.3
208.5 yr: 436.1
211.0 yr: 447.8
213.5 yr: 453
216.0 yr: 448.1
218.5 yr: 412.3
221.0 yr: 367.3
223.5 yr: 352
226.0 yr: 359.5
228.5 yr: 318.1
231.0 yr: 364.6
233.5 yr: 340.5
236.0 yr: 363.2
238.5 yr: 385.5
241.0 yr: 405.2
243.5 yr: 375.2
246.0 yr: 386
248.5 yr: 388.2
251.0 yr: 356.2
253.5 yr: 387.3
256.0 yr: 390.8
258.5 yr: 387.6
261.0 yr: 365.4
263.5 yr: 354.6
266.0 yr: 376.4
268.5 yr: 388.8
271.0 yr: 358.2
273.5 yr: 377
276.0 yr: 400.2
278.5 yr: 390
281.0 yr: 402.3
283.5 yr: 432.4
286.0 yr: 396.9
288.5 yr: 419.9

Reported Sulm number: 1.09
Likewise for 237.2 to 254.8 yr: 1.08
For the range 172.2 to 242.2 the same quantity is 1.36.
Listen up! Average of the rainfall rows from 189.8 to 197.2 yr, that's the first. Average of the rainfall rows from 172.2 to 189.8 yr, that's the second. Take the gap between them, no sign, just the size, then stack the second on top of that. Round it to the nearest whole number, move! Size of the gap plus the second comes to 519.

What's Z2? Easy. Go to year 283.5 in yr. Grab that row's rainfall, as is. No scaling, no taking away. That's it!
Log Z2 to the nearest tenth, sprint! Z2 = 432.4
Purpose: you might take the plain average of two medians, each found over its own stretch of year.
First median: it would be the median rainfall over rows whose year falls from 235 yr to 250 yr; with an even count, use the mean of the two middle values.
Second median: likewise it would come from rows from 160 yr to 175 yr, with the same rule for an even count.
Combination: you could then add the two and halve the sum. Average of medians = 448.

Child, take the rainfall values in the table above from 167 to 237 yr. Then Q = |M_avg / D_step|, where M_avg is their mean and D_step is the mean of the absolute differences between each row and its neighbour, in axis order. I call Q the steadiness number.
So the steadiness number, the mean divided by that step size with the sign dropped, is 15.3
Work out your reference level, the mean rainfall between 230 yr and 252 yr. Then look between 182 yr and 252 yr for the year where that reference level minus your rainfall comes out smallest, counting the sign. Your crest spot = 183.5 yr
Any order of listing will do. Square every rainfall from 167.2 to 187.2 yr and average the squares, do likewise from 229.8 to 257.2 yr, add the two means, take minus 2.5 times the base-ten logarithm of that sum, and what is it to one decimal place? -14.0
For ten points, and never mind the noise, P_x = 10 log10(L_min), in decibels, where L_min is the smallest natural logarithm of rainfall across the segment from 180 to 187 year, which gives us 7.80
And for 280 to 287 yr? 7.77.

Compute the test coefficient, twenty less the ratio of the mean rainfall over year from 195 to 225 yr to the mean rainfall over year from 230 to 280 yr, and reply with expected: 18.9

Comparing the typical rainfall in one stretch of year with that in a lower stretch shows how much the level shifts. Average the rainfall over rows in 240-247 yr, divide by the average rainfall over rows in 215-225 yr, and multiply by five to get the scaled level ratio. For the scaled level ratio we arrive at 4.9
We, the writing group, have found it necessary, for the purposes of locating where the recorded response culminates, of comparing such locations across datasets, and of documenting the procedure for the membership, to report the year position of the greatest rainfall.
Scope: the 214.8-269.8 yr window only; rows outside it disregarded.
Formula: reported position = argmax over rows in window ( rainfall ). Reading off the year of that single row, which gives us 216.0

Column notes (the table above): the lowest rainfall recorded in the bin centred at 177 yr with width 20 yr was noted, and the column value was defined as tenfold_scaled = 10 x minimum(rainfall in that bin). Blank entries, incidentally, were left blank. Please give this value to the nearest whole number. 4151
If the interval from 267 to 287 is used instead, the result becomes 3582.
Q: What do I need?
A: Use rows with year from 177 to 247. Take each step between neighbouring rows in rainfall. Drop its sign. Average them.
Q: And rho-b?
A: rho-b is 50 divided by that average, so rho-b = 1.8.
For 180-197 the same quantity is 1.2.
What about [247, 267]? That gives 2.8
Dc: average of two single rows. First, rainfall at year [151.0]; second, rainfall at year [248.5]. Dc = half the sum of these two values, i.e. 405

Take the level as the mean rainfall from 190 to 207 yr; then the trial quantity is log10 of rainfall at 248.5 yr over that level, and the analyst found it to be -0.072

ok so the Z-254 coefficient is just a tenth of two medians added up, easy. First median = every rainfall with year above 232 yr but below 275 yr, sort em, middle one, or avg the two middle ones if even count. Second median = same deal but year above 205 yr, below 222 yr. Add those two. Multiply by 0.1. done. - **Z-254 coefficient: 82.5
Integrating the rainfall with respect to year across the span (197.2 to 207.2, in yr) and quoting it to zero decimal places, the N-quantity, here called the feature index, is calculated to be 4548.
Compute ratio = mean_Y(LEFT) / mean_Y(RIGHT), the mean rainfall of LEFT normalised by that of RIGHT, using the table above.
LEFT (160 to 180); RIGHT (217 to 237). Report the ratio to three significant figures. 1.42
